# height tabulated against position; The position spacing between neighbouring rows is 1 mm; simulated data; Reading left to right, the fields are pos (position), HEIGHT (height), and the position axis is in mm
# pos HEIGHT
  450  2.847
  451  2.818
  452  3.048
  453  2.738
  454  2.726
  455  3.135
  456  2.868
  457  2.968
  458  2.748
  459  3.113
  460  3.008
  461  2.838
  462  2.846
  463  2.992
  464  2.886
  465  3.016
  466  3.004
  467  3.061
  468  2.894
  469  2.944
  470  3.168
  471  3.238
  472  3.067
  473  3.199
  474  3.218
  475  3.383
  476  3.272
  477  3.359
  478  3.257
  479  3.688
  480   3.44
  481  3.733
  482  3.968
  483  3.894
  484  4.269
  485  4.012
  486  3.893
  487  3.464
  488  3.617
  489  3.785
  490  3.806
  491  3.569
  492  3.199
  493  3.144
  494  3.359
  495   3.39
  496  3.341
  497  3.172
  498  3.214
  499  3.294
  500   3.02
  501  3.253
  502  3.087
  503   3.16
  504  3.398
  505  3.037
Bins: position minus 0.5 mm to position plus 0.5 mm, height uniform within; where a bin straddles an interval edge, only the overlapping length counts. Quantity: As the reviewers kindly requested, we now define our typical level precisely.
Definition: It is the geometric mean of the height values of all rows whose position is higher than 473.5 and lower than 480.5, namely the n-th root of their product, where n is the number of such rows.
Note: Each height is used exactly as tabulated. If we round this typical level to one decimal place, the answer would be 3.4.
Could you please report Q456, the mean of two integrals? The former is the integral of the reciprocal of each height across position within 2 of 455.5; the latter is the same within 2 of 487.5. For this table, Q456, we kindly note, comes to 1.23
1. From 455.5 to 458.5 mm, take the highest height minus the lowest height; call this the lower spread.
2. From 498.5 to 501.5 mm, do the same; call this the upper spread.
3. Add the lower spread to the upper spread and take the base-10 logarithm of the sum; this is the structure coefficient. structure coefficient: -0.3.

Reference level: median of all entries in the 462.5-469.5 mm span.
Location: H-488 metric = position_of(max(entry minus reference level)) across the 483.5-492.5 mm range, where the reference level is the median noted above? 484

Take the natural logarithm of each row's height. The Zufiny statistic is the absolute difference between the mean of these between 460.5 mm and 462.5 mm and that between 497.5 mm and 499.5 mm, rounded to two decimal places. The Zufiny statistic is 0.14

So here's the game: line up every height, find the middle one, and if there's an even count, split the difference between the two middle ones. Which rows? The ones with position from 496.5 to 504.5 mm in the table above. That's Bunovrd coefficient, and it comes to 3.19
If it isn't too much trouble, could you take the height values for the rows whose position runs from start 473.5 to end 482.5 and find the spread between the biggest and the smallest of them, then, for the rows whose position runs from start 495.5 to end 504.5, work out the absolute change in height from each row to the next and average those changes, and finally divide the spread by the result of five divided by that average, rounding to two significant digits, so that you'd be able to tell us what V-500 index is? 0.024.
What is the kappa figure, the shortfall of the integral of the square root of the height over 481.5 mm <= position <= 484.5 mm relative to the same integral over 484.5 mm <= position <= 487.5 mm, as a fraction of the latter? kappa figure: -0.033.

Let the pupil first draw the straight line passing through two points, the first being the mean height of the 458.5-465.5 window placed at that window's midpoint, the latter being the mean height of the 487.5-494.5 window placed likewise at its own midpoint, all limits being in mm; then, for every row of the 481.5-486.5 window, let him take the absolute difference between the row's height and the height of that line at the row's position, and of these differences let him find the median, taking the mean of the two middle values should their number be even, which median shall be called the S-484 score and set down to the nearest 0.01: 0.63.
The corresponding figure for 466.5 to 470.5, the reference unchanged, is 0.10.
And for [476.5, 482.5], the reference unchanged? 0.28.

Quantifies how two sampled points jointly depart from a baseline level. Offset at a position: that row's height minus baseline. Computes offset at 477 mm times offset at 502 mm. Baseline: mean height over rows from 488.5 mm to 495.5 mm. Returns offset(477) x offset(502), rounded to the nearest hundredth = 0.04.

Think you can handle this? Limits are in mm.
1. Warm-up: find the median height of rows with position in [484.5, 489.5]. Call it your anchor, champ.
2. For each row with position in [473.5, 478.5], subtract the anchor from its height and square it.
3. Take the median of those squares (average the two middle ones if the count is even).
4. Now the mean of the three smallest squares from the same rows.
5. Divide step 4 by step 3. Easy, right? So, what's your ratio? 0.77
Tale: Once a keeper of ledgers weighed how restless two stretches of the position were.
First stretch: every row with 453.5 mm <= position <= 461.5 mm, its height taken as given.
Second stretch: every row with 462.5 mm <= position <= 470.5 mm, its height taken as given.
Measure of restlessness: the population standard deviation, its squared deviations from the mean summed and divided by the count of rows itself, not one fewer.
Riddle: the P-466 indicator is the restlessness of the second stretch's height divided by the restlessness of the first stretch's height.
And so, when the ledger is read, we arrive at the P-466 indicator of 0.59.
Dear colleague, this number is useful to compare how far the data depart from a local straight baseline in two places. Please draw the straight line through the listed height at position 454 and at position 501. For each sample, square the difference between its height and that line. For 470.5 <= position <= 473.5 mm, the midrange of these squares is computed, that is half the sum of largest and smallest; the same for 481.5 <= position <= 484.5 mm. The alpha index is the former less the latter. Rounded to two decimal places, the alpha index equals -1.02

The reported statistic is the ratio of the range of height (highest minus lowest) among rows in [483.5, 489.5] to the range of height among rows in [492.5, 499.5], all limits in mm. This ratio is 3.3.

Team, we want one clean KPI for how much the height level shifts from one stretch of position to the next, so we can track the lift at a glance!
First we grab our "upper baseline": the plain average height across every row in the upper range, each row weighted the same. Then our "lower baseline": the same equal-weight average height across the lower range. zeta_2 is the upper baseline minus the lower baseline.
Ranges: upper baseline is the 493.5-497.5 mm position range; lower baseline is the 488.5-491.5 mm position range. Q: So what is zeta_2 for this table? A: -0.40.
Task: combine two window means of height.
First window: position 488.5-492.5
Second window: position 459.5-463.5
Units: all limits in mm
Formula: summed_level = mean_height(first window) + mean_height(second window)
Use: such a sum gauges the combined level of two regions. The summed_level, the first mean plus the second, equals 6.51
